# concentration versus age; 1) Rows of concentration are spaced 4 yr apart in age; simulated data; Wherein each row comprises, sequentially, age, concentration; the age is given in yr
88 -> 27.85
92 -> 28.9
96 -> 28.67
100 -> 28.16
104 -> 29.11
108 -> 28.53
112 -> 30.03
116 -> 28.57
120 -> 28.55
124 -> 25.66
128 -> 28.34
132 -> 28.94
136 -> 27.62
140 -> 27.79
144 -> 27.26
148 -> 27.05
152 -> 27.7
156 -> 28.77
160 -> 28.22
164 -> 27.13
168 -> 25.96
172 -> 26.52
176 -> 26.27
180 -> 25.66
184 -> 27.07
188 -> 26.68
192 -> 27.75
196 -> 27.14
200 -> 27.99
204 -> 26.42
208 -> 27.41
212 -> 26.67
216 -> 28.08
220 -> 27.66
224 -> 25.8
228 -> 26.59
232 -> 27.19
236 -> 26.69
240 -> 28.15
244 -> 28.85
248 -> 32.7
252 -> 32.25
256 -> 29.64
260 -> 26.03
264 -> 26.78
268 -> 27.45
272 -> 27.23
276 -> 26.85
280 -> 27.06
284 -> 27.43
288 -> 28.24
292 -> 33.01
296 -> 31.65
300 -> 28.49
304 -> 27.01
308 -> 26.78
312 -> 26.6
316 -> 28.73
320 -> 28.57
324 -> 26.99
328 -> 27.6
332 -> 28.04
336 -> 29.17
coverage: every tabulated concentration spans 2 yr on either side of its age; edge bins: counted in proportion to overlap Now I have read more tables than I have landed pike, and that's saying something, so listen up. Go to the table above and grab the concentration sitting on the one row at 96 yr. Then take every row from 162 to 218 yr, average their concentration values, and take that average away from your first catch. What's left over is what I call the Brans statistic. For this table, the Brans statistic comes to 1.8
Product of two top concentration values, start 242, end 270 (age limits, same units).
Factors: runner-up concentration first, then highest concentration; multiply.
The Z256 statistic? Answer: 1055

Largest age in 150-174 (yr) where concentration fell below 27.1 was 172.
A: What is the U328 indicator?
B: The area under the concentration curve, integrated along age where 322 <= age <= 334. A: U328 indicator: 331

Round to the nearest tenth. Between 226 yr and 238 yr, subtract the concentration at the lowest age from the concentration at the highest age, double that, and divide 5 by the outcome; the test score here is 25.0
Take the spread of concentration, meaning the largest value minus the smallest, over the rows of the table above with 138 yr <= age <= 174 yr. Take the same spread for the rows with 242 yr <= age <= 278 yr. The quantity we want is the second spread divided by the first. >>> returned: 2.4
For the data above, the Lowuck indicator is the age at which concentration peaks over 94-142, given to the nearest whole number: 112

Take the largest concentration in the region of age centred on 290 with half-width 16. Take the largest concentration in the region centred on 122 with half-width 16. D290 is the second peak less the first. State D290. -3.0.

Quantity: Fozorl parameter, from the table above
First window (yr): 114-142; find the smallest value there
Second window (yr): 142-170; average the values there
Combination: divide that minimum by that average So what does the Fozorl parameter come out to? 0.935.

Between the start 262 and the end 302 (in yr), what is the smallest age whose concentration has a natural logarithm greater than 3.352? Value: 292 yr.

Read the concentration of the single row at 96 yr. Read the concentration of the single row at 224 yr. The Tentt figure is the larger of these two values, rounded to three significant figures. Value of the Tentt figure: 28.7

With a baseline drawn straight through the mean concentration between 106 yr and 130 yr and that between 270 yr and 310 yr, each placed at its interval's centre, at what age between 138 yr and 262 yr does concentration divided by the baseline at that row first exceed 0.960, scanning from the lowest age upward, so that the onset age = 140 yr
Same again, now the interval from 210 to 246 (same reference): 216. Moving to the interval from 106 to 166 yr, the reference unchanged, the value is 108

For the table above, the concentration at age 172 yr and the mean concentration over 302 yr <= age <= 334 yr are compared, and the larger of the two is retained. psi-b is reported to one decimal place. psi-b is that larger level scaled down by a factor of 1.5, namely 18.4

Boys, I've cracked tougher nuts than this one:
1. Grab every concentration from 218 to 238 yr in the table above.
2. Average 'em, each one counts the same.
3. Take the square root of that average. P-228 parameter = 5.18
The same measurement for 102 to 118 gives 5.39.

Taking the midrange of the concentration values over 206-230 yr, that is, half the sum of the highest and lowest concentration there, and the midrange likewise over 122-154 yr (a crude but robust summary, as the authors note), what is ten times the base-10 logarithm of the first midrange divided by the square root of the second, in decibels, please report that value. 7.1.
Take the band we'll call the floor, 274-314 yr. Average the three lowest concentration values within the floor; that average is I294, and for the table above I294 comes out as 26.7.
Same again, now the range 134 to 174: 26.5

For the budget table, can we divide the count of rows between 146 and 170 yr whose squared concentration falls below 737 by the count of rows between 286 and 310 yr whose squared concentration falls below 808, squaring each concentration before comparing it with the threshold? 1.0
